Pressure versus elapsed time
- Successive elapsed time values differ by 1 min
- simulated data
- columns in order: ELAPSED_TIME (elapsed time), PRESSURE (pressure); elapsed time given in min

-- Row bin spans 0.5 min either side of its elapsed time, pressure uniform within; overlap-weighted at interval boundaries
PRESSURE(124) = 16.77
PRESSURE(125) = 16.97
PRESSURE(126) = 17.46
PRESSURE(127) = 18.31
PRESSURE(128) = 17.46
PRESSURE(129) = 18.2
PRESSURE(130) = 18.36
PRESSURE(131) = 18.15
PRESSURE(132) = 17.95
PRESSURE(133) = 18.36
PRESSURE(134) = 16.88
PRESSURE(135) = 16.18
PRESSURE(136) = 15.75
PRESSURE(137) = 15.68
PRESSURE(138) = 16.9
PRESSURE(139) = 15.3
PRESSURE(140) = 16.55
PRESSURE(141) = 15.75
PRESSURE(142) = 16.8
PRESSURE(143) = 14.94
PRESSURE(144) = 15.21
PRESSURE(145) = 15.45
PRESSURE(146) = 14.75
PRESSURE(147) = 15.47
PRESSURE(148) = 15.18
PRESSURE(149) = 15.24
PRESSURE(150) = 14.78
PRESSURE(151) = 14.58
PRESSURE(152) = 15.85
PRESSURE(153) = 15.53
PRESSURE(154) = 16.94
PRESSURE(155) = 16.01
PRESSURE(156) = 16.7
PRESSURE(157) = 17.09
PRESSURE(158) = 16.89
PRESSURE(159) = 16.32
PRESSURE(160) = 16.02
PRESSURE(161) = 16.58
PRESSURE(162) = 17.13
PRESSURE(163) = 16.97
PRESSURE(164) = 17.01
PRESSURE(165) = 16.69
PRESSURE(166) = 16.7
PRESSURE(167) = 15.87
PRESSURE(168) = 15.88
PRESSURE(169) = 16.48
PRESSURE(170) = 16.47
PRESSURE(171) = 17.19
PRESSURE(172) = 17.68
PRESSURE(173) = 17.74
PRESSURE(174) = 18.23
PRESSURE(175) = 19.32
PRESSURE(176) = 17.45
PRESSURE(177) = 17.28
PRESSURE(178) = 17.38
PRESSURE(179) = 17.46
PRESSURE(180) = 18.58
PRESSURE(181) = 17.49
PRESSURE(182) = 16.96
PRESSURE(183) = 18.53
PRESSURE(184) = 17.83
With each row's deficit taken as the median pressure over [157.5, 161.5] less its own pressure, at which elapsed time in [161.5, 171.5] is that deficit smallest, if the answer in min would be 171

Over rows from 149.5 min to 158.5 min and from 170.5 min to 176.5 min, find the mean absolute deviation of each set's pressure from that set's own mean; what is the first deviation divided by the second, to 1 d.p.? 1.4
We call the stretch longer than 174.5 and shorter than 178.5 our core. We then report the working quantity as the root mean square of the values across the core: 17.9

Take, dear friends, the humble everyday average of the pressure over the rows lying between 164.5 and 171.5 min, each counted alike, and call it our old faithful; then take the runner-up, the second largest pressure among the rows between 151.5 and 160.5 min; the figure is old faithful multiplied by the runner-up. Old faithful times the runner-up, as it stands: 279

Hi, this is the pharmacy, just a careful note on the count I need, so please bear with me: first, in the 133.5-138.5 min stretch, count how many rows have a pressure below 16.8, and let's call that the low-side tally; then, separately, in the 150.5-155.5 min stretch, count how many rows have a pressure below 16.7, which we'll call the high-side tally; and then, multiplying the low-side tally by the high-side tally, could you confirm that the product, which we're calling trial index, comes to 12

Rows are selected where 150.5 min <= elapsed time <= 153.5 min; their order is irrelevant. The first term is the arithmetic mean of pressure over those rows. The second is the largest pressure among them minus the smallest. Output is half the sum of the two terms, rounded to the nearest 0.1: 8.3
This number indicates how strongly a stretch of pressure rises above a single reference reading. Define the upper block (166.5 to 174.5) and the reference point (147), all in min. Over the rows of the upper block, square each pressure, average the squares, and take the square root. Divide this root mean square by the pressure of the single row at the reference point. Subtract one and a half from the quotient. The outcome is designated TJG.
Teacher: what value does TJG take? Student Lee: -0.40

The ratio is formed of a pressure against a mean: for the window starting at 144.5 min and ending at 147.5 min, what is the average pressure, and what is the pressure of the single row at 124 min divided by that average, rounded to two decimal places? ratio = 1.10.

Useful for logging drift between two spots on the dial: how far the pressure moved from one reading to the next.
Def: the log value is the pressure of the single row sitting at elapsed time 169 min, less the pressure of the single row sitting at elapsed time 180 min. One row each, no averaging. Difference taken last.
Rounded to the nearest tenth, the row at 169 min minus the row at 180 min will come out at -2.1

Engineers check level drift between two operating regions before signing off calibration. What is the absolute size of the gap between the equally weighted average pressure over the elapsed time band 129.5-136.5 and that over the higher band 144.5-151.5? 2.3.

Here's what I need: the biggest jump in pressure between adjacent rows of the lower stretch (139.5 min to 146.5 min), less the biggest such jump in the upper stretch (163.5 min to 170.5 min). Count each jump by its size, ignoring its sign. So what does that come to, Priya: 1.0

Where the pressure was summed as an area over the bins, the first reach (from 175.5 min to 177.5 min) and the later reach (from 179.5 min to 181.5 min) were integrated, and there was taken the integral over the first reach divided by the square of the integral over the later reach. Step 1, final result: 0.027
